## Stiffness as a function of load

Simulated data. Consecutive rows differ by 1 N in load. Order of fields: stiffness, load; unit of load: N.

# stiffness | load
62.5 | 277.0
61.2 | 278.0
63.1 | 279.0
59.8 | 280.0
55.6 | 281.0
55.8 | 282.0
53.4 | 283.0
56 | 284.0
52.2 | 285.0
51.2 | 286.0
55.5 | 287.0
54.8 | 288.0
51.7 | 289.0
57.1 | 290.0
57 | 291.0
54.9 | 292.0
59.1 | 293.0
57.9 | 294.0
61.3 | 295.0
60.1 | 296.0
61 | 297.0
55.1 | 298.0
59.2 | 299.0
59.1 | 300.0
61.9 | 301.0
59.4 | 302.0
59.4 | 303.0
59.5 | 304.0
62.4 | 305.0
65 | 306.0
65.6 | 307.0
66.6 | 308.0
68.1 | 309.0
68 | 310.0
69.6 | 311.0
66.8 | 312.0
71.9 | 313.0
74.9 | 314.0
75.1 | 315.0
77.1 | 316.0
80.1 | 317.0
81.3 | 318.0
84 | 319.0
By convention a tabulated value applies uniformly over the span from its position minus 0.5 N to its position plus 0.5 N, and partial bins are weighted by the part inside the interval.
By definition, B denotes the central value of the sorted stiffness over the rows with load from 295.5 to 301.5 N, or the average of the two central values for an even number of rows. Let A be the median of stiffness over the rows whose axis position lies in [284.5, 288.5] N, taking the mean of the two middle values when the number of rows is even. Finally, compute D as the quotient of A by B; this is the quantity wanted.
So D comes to 0.90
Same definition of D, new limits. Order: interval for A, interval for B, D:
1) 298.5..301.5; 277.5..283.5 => 1.02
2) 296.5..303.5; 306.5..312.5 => 0.88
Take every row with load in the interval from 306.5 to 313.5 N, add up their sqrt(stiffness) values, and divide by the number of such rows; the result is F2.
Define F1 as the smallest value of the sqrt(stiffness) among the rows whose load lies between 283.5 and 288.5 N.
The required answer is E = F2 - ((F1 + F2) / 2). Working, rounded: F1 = 7.2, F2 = 8.25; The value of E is 0.55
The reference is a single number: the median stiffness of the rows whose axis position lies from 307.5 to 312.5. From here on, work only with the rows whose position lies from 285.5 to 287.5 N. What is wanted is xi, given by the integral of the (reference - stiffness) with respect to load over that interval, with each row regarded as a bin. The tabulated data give 29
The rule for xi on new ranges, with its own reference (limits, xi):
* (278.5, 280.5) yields 13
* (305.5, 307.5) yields 5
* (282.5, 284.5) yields 27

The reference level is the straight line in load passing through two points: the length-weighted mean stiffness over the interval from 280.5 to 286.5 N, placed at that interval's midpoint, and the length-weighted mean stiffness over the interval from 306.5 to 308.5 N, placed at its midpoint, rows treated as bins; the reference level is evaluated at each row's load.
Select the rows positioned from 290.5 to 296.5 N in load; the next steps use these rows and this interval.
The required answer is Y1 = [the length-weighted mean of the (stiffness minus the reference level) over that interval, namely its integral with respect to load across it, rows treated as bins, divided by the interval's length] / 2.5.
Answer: -0.3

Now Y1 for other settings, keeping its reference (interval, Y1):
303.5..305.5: -1.5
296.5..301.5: -1.0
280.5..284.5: 0.7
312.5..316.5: 2.1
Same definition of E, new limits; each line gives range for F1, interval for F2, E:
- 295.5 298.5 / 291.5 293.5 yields 0.06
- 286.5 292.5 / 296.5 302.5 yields 0.25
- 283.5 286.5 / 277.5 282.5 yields 0.26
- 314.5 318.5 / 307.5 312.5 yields -0.22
